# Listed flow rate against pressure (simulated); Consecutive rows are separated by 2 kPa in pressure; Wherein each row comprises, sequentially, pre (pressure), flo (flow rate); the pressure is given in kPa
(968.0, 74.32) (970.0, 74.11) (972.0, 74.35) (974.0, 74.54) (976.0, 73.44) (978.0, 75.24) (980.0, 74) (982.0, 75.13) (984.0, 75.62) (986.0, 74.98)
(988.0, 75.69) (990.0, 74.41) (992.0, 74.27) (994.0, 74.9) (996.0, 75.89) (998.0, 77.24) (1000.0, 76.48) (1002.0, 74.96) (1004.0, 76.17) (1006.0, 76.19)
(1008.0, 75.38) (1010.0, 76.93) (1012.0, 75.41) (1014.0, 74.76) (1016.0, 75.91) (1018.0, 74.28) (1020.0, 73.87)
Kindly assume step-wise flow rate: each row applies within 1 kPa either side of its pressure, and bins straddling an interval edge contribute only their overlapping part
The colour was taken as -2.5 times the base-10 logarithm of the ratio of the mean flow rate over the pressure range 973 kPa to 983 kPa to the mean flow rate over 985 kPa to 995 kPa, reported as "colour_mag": 0.006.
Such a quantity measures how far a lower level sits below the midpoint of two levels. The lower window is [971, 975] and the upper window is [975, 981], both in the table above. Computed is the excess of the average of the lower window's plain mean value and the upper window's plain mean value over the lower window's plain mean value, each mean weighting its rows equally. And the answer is -0.1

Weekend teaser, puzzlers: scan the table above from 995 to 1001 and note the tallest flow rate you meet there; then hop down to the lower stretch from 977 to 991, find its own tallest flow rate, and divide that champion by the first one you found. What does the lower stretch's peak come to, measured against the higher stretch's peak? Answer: 0.98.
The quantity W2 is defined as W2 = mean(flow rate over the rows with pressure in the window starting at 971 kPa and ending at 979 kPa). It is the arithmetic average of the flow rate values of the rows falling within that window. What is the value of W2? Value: 74.4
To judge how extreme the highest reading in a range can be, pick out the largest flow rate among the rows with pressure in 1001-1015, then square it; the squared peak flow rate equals 5918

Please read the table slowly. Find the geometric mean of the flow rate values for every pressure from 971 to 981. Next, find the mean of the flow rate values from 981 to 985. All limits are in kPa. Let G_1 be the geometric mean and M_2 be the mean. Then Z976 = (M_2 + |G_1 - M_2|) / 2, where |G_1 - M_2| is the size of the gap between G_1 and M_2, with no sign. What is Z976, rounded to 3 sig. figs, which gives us 38.2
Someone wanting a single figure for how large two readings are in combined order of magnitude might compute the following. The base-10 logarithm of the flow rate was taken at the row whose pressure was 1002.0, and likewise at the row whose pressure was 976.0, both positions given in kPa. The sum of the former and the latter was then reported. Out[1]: 3.74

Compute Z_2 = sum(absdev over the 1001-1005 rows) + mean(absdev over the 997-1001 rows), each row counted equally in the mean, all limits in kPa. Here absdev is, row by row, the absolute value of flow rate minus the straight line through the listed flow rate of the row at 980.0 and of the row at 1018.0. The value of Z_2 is 5.5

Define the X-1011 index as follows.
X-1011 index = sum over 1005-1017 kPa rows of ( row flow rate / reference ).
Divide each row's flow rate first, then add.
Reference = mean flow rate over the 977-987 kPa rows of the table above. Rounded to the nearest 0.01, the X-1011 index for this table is 6.06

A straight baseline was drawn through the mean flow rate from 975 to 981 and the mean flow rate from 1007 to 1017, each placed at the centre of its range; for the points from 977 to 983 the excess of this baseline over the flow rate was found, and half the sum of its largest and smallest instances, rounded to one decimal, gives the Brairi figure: -0.4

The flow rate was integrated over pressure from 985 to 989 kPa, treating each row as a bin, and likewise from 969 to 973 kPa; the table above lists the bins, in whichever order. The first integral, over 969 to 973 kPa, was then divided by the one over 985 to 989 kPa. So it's 0.99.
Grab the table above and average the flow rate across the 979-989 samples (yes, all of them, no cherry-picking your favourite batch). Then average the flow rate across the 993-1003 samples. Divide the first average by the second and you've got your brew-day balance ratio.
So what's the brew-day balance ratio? 0.989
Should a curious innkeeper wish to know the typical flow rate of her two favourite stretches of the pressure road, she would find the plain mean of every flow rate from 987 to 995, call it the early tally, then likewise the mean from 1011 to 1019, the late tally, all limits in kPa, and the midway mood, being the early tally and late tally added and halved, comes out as 74.95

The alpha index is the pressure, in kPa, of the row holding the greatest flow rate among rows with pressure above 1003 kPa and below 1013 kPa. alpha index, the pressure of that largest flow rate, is 1010.0 kPa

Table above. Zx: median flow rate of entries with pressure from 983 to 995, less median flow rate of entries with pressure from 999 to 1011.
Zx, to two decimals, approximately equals -1.24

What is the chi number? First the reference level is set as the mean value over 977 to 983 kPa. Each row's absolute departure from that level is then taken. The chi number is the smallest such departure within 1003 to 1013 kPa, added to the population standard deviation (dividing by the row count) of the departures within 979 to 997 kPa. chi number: 0.92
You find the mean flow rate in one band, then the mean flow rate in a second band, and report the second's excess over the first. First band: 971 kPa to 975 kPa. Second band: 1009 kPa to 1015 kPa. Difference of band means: 1.3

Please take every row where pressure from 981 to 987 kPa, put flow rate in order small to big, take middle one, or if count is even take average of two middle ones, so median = 75.1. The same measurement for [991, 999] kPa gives 75.4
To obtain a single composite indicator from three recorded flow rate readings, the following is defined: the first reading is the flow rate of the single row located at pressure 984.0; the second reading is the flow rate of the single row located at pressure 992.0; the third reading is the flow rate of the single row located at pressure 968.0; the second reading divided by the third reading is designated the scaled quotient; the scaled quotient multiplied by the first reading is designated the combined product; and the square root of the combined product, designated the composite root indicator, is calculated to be 8.69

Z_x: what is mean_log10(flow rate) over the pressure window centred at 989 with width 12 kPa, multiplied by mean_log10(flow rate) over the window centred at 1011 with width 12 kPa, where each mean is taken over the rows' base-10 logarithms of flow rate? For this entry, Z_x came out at 3.524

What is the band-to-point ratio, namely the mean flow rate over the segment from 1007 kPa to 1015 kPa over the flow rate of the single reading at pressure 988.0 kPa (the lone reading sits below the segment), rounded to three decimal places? 0.999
